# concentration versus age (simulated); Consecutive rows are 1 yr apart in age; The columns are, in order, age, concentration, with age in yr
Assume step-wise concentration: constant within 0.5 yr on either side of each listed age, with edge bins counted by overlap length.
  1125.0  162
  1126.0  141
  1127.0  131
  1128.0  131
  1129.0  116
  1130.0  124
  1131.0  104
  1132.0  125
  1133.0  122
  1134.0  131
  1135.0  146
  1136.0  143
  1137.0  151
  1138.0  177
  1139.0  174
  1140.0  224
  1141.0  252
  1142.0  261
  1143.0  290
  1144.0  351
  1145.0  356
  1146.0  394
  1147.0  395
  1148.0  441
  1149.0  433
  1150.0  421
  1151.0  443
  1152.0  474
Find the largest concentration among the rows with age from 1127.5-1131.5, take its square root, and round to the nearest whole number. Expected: 11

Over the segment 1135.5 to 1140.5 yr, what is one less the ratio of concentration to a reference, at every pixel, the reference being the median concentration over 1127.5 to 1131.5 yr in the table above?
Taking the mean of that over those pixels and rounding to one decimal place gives -0.4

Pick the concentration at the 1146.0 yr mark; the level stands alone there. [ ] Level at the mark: 394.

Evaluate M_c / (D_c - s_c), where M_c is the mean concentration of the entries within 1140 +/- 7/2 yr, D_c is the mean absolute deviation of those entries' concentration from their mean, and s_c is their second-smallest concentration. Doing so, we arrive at -1.68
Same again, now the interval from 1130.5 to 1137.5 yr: -1.21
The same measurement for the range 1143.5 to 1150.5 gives -1.22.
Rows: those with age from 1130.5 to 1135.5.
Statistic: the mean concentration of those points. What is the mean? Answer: 126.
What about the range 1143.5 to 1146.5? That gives 367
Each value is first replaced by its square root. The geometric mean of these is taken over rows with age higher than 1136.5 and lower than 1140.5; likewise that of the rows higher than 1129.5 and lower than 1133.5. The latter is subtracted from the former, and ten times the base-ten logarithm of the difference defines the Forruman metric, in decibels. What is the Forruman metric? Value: 4.0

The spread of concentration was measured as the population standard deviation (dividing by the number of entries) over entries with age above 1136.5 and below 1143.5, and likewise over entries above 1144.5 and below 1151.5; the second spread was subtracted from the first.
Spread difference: 19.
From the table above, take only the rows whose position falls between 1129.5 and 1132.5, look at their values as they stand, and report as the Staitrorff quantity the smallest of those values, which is 104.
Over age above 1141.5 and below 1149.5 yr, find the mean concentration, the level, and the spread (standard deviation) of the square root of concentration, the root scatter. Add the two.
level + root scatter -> 367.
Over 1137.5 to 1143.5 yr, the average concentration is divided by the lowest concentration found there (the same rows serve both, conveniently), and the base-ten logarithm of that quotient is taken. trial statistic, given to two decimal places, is 0.12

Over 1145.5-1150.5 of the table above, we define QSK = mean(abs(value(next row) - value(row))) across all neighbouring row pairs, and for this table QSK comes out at 17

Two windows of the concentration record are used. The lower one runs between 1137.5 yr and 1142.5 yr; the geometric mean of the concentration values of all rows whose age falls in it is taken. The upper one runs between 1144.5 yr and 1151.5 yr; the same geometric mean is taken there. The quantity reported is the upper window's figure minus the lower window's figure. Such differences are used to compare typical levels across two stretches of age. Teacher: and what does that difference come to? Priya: 196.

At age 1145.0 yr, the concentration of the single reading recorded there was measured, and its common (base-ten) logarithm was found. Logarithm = 2.55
